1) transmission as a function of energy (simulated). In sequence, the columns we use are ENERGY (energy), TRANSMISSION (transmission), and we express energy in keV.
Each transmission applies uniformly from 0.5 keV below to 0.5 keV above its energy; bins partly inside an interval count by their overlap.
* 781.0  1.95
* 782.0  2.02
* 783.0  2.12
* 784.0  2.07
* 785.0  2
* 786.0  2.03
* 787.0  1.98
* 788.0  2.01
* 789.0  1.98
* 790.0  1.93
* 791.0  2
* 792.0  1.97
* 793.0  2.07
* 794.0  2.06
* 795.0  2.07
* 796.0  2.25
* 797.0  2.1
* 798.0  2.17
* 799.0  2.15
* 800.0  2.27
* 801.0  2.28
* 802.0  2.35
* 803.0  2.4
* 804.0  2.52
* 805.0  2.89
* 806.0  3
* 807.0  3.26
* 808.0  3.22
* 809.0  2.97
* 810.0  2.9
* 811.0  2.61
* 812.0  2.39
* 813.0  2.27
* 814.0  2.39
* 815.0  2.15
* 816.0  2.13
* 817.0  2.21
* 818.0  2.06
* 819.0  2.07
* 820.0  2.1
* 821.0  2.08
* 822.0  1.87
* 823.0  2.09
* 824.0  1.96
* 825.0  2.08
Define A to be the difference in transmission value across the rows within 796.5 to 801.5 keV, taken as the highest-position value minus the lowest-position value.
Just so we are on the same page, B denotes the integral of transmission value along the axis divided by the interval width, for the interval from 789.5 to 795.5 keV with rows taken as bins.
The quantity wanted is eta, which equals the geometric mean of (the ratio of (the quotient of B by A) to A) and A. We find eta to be 3.3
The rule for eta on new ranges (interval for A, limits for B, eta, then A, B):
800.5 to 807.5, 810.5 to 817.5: 1.5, 0.98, 2.3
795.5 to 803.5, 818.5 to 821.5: 3.7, 0.15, 2.1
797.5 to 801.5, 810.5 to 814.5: 4.7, 0.11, 2.4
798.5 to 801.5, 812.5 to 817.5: 4.1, 0.13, 2.2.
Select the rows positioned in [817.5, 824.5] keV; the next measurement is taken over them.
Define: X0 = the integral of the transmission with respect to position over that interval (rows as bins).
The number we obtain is 14.2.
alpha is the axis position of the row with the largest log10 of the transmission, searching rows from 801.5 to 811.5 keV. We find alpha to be 807.0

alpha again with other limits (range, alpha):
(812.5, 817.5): 814.0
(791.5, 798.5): 796.0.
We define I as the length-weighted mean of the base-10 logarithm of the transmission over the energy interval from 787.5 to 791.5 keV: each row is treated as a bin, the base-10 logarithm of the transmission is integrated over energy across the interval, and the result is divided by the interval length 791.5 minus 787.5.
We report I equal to 0.30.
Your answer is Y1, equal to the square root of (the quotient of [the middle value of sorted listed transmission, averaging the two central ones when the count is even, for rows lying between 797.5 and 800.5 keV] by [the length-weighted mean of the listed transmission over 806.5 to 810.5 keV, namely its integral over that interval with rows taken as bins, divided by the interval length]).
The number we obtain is 0.8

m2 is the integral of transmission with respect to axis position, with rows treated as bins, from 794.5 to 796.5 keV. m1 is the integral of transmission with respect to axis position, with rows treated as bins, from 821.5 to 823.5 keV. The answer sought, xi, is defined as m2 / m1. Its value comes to 1.09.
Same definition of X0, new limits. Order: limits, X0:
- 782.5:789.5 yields 14.2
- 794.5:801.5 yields 15.3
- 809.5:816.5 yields 16.8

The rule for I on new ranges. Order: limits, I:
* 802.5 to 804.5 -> 0.39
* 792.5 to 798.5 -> 0.33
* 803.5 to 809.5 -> 0.47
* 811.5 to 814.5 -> 0.37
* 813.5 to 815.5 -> 0.36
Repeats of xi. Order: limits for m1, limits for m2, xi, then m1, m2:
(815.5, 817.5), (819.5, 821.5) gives 0.96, 4.34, 4.2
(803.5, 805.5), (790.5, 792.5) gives 0.73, 5.41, 4.0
